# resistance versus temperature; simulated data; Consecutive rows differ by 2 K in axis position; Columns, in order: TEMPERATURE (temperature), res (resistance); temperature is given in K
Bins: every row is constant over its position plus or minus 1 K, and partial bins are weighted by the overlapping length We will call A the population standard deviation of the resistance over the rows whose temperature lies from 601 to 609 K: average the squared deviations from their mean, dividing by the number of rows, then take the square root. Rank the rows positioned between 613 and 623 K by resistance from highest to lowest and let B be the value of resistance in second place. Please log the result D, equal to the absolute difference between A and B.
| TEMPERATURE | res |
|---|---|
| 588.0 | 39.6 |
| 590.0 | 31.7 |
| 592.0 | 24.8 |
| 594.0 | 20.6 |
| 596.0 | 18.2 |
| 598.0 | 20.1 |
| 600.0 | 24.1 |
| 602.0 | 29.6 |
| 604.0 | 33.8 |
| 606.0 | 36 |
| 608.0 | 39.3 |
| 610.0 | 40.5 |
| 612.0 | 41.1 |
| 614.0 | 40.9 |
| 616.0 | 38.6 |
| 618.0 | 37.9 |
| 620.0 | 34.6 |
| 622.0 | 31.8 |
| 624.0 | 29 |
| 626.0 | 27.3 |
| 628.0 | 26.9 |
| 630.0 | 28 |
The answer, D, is 35.1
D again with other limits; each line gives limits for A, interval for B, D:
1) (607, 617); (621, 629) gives 28.0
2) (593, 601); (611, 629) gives 38.8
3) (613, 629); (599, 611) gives 34.2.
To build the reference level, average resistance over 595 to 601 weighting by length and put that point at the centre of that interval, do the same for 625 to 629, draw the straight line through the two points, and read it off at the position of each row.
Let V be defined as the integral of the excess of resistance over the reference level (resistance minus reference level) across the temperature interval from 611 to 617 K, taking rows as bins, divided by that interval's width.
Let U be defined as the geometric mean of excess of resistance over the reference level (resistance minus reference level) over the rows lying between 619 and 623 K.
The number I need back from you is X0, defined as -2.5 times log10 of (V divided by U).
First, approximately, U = 7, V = 16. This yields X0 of -1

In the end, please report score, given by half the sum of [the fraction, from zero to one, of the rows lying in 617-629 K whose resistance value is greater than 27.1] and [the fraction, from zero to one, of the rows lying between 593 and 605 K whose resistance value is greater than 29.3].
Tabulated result 0.58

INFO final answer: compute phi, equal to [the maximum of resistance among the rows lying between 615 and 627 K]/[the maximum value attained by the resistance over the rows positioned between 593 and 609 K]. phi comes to 0.98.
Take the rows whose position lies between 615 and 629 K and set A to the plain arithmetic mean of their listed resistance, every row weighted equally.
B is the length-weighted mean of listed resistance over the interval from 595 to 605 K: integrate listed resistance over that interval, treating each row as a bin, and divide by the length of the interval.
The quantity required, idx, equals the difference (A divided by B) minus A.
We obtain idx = -31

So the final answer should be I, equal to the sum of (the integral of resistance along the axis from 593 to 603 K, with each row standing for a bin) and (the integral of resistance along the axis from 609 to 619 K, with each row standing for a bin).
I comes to 623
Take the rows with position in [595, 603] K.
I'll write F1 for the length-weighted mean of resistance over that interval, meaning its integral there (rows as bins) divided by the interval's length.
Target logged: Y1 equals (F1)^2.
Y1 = 529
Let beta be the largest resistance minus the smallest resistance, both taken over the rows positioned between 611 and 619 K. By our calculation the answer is 3.2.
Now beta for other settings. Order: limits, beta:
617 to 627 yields 10.6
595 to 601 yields 5.9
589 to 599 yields 13.5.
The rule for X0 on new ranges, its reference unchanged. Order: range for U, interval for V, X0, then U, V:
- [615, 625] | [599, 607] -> 0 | 7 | 9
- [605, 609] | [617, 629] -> 1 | 15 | 5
